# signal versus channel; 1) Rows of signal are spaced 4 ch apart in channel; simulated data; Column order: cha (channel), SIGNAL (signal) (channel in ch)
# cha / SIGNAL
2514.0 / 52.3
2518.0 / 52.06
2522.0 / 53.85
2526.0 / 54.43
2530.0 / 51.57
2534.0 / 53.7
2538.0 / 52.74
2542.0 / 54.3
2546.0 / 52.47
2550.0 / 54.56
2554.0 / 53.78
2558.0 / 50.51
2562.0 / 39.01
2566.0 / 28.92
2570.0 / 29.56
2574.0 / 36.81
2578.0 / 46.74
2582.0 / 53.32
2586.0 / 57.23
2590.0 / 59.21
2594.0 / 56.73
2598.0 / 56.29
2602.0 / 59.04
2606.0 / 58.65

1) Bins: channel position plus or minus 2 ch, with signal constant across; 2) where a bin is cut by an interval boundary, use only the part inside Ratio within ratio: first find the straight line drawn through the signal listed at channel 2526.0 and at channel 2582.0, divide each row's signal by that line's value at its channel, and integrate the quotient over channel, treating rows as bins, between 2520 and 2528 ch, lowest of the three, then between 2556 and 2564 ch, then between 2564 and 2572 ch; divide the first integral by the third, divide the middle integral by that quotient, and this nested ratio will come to 3.7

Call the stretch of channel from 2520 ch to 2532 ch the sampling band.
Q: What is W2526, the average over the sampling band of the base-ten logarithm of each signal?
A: 1.73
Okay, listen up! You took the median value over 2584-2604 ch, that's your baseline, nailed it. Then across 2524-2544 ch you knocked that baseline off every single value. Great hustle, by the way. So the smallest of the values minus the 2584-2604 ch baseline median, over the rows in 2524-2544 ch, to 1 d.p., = -5.7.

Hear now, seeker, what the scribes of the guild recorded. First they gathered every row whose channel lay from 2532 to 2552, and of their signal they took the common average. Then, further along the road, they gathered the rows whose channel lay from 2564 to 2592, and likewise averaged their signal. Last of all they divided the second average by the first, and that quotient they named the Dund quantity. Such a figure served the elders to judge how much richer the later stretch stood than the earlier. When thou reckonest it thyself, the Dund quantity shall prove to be 0.83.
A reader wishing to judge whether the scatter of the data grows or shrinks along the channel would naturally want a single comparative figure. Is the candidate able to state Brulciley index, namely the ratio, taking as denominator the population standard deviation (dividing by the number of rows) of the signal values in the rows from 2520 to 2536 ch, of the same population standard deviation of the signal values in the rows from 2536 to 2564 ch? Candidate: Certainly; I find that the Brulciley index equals 5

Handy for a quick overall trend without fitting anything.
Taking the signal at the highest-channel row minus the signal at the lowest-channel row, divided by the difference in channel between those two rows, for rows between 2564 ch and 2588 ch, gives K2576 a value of 1.4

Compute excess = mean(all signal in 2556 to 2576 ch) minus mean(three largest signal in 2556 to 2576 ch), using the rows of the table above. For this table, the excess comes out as -5.1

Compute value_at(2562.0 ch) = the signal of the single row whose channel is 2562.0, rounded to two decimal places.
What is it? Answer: 39.01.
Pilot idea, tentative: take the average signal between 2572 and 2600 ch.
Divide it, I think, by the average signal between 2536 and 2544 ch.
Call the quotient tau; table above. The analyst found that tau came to 0.98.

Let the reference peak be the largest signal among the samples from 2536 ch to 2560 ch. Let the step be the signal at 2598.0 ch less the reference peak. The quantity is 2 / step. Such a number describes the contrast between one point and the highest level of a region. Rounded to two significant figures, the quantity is 1.2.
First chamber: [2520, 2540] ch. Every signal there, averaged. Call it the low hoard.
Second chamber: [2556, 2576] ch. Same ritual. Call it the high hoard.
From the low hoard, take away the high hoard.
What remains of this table 16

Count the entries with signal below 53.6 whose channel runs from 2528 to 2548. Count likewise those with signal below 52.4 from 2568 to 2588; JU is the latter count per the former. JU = 1.0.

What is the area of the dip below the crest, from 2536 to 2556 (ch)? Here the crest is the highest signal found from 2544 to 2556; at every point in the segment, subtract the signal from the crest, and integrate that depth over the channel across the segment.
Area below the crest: 20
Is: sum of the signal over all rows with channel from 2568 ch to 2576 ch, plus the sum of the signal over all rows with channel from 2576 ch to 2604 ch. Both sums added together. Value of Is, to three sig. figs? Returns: 455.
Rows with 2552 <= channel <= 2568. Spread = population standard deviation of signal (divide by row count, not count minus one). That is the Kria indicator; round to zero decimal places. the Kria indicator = 10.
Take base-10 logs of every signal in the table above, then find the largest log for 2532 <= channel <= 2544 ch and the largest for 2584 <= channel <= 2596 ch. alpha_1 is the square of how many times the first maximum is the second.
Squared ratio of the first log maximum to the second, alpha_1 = 0.96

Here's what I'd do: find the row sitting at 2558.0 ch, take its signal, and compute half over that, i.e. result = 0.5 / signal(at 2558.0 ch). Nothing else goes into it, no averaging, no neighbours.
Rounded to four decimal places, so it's 0.0099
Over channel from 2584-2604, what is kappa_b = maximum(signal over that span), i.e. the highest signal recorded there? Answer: 59.21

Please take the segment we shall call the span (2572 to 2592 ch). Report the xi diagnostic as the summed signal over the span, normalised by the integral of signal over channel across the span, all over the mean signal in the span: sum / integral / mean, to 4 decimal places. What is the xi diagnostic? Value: 0.0049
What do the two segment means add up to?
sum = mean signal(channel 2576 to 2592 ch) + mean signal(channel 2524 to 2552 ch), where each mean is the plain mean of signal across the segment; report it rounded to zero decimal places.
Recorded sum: 108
